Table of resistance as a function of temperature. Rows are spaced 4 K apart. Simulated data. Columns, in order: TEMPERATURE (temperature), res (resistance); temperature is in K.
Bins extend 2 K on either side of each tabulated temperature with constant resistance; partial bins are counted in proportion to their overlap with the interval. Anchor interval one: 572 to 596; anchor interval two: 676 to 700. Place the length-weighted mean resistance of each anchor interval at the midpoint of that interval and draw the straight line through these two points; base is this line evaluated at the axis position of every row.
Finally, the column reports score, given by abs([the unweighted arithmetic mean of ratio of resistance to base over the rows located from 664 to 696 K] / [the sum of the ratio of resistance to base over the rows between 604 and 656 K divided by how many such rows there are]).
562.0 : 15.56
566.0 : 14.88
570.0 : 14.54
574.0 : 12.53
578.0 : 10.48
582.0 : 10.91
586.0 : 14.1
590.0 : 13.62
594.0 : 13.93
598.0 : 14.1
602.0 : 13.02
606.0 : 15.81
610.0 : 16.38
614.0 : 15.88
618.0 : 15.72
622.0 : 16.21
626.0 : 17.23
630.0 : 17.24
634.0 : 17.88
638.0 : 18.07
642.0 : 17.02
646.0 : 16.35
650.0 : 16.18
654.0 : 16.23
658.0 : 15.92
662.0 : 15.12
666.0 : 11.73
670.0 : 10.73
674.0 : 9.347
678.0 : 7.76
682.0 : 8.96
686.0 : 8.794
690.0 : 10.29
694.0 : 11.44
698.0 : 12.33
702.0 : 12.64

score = 0.67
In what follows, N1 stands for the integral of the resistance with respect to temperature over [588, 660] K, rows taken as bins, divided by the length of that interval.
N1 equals 16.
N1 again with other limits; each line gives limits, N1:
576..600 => 13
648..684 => 12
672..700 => 10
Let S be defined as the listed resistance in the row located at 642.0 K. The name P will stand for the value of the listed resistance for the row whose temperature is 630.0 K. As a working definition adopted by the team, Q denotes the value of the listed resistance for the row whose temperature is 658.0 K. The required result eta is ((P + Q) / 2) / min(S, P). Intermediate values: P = 17.24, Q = 15.92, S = 17.02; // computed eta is 0.97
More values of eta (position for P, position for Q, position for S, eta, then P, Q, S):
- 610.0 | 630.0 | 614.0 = 1.06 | 16.38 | 17.24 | 15.88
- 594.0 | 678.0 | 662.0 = 0.78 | 13.93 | 7.76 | 15.12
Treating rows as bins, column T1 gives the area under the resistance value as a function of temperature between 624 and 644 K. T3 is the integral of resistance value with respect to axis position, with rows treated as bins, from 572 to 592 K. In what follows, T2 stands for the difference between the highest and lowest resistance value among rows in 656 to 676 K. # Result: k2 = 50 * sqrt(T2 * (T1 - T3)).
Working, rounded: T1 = 350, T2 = 6.6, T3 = 247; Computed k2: 1302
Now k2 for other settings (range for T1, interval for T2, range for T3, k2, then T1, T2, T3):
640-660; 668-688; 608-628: 91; 327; 3.0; 326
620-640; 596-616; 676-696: 1150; 347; 3.4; 189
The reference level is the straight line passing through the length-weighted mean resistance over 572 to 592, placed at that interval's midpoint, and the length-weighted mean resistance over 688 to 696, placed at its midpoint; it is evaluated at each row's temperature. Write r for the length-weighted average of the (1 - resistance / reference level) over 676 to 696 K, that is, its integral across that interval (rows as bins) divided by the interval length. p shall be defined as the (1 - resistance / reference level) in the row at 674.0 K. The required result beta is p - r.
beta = 0.02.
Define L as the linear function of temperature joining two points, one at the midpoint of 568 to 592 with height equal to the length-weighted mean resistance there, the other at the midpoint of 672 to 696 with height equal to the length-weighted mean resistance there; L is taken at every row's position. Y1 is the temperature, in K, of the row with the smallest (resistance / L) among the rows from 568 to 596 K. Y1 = 578.0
